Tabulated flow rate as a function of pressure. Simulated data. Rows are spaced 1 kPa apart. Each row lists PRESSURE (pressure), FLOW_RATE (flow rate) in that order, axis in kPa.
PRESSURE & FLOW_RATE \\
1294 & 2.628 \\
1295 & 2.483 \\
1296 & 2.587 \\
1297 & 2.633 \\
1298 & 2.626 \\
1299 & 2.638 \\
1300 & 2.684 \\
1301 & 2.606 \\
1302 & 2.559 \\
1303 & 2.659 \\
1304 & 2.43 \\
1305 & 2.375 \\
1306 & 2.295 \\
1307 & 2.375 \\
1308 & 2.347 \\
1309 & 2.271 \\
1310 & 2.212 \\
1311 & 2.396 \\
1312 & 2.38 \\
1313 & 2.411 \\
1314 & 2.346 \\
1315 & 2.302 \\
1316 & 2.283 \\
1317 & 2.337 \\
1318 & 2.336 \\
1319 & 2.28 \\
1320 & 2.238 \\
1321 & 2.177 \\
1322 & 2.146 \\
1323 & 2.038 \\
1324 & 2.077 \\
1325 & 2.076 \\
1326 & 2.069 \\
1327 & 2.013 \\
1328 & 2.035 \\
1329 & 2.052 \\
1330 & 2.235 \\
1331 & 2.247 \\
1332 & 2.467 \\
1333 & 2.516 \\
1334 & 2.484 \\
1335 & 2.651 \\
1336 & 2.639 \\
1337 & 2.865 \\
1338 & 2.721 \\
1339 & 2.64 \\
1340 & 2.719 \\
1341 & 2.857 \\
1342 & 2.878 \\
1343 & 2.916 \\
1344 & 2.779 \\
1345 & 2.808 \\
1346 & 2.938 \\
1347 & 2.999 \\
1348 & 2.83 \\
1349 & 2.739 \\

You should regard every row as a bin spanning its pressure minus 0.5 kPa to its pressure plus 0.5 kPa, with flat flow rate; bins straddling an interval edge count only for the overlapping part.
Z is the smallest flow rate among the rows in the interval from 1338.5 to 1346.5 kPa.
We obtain 2.64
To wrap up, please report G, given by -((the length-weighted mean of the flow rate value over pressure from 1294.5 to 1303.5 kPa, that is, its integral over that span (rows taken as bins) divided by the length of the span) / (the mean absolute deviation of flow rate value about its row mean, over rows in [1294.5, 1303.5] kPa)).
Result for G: -59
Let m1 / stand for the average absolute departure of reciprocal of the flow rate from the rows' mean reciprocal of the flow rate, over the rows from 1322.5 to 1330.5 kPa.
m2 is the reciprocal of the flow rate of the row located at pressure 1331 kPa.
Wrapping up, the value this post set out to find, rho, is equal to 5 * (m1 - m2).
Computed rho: -2.18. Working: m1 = 0.0092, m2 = 0.445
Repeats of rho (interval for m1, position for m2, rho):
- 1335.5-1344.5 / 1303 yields -1.82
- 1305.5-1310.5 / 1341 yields -1.70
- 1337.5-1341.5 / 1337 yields -1.71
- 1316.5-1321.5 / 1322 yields -2.28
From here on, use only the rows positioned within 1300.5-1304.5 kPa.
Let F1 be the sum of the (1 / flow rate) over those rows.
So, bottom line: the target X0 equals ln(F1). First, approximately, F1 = 1.56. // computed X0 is 0.45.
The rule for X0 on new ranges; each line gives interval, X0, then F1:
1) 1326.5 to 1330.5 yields 0.65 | 1.92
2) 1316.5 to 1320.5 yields 0.55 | 1.74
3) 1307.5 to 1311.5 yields 0.55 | 1.74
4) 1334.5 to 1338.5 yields 0.39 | 1.47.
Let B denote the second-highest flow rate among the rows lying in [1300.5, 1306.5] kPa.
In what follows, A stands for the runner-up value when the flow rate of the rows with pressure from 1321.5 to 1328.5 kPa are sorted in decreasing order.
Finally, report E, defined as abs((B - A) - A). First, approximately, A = 2.077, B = 2.606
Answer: 1.5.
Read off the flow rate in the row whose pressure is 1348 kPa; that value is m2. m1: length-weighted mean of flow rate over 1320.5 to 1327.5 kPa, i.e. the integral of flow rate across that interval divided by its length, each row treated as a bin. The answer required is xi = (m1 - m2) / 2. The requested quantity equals -0.4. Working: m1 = 2.1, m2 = 2.83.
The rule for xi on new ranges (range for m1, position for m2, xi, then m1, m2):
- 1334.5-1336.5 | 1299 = 0.0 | 2.6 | 2.638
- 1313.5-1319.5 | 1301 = -0.1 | 2.3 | 2.606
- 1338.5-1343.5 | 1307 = 0.2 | 2.8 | 2.375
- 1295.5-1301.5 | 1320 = 0.2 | 2.6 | 2.238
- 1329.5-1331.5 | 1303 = -0.2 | 2.2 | 2.659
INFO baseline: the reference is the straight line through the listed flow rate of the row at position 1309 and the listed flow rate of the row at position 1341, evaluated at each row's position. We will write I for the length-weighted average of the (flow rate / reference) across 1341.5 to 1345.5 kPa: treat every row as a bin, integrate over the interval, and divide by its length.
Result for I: 0.98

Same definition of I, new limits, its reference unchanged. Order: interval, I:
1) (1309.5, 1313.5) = 1.01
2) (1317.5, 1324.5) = 0.88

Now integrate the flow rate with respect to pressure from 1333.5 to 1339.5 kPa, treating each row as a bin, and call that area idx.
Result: 16.0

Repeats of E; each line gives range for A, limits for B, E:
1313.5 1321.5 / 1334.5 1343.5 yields 1.8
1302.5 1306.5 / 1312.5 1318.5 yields 2.5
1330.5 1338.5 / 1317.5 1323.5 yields 3.2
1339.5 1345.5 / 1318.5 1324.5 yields 3.5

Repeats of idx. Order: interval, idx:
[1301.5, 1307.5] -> 14.7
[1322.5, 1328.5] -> 12.3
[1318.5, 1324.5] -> 13.0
